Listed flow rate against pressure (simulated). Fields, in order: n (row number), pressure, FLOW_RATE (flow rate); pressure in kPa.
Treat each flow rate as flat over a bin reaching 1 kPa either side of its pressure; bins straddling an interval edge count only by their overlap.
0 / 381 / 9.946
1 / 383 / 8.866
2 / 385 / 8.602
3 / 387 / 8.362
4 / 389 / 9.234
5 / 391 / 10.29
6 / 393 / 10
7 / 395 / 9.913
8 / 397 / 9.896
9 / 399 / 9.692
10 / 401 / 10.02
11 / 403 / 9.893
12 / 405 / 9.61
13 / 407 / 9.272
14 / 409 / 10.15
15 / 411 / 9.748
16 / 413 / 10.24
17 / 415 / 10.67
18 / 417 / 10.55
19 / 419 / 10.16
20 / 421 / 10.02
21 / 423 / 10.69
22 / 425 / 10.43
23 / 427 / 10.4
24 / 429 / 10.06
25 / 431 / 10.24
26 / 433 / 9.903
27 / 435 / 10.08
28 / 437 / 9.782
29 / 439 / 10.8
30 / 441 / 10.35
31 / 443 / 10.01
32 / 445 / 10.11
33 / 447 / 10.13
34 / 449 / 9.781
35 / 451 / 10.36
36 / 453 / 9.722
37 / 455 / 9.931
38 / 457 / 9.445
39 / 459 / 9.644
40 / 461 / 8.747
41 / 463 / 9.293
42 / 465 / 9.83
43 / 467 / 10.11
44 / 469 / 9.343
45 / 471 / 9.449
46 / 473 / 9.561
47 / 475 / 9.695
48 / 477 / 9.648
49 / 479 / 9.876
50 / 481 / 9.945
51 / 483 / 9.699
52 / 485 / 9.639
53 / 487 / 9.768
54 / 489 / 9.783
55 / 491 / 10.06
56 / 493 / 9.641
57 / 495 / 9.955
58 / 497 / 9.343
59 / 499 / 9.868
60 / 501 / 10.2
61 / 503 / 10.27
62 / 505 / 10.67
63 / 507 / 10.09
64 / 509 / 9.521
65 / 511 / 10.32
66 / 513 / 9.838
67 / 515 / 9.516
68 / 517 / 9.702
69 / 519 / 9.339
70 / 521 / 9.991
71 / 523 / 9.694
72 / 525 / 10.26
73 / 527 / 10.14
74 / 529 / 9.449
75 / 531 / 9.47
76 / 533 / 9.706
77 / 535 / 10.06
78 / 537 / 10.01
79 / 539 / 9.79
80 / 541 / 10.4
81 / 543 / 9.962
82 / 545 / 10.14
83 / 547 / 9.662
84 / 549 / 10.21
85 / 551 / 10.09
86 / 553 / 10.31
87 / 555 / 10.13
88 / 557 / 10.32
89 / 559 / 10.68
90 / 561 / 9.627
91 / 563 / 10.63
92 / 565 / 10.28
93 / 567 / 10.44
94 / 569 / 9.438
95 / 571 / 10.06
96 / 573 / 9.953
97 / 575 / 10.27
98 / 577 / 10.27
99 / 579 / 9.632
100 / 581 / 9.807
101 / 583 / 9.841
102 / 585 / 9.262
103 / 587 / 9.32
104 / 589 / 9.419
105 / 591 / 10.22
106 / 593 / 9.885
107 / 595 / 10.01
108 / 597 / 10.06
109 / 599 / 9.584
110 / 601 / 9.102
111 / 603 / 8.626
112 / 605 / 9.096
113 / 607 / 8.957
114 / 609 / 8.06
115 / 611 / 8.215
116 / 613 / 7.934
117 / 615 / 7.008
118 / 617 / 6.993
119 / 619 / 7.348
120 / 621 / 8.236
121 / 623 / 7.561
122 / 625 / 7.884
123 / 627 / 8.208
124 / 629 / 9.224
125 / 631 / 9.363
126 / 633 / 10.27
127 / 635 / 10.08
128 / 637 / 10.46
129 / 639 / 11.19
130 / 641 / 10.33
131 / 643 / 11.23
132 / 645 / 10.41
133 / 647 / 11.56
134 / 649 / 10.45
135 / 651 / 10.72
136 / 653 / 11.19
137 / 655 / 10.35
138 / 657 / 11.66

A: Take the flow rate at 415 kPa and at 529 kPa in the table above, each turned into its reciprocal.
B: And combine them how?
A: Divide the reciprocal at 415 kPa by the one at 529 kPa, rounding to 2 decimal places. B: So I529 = 0.89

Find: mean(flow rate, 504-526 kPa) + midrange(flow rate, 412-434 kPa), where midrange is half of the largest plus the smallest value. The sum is 20.2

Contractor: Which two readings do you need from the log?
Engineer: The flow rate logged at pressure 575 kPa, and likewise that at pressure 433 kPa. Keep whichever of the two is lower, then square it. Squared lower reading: 98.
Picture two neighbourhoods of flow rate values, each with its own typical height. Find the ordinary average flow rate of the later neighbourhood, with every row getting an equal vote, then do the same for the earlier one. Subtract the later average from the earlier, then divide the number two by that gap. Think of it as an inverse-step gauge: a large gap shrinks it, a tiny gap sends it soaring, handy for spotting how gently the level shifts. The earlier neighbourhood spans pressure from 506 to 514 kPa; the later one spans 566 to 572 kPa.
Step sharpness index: -54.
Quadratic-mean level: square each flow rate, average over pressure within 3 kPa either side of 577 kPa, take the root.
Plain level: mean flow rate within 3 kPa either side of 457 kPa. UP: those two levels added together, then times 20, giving 395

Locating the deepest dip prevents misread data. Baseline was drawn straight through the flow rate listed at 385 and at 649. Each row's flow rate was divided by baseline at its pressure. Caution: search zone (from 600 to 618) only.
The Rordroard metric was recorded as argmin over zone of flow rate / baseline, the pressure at 617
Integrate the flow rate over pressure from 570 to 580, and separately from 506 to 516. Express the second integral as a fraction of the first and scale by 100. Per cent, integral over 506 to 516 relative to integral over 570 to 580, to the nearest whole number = 98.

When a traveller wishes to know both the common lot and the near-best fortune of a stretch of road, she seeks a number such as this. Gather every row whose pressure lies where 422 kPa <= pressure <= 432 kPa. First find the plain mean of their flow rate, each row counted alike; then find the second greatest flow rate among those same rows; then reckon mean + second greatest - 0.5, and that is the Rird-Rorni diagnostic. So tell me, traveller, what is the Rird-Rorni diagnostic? 20.3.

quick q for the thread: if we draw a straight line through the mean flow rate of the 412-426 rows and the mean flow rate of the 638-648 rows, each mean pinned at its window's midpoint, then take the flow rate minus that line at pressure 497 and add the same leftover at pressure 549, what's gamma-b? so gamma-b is -1.75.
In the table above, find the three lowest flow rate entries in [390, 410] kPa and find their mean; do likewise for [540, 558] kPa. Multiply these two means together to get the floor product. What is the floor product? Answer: 94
